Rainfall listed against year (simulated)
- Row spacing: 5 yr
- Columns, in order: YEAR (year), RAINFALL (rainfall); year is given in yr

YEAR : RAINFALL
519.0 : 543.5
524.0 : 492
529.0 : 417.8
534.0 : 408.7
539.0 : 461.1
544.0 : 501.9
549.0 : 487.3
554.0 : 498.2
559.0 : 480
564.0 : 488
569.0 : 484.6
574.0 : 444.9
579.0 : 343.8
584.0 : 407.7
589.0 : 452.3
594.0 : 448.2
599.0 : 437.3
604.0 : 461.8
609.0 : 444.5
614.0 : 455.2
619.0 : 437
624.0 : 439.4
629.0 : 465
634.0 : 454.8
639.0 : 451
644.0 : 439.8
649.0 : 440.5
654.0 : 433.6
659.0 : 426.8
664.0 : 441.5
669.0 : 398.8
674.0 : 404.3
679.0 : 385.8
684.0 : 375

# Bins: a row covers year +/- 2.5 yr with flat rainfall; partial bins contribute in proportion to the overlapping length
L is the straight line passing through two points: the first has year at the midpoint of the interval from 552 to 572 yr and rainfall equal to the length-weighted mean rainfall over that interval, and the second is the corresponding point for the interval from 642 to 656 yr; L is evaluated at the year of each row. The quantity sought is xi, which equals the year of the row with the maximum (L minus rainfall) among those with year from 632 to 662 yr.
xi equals 659.0 yr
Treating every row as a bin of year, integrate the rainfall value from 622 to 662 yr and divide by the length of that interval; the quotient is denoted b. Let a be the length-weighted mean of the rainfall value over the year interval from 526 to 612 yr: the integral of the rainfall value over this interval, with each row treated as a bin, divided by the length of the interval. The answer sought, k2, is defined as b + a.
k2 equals 895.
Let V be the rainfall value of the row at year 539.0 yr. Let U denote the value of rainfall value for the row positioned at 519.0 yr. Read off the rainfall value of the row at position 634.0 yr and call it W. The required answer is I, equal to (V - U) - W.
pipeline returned -537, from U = 543.5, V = 461.1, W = 454.8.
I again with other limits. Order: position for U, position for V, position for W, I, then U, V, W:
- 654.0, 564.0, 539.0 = -407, 433.6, 488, 461.1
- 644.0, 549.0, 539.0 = -414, 439.8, 487.3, 461.1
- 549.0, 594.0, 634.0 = -494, 487.3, 448.2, 454.8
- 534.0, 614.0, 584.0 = -361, 408.7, 455.2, 407.7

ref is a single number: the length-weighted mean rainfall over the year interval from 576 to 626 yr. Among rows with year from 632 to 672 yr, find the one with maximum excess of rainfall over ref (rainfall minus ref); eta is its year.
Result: 634.0 yr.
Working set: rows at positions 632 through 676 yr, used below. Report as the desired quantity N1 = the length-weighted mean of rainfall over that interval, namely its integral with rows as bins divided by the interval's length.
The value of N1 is 432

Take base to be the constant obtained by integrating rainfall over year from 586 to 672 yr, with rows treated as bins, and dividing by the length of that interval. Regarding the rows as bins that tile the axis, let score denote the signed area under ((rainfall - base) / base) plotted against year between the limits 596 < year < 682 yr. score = -1.2 yr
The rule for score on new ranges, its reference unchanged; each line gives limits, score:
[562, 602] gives -0.4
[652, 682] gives -1.9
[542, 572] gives 3.2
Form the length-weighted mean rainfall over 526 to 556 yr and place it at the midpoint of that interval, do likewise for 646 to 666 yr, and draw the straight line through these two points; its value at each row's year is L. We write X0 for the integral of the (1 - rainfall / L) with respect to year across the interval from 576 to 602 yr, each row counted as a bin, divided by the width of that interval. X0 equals 0.07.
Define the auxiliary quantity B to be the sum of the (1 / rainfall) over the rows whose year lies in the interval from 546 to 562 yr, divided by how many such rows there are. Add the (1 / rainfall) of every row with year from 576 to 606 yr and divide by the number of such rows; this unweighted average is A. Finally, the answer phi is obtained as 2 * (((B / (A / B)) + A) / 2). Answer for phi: 0.0041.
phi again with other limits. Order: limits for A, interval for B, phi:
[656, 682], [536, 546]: 0.0042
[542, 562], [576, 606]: 0.0048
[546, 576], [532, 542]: 0.0046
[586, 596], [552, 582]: 0.0045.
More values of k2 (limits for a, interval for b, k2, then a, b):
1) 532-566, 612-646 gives 925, 476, 449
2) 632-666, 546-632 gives 893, 441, 452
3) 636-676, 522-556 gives 896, 430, 466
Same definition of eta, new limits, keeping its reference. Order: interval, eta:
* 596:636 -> 629.0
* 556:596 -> 564.0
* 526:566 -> 544.0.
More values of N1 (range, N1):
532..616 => 454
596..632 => 449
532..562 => 474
